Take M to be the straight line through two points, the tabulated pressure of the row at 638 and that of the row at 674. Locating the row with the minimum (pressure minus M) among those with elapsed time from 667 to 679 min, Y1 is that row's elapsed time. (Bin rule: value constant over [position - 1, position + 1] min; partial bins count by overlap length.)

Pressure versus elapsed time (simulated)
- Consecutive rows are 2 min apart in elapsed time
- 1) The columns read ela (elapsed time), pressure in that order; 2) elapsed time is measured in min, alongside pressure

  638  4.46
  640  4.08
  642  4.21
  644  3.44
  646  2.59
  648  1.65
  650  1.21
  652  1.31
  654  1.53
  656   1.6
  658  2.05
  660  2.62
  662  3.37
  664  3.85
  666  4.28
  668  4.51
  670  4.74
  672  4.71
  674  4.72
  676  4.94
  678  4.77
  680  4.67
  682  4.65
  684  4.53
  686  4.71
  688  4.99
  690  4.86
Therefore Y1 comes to 668 min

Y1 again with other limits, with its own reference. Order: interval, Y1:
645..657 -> 650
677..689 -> 684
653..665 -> 654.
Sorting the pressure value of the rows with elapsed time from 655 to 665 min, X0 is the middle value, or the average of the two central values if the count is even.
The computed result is 2.6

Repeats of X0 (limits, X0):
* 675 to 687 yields 4.7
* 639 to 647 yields 3.8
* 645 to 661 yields 1.6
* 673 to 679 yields 4.8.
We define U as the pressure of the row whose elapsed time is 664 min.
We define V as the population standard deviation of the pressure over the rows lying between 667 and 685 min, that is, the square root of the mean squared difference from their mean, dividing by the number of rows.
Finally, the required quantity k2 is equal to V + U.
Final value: 4.0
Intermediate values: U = 3.85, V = 0.12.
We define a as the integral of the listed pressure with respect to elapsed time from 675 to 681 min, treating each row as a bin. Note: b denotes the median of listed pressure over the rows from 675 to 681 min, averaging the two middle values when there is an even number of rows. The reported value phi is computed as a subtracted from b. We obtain -24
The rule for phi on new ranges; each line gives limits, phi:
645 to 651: -9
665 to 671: -23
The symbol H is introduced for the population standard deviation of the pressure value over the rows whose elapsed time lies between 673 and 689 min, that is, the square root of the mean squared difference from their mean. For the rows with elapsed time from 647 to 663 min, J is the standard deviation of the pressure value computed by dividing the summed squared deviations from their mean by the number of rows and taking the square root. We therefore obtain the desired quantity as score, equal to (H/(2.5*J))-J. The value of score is -0.6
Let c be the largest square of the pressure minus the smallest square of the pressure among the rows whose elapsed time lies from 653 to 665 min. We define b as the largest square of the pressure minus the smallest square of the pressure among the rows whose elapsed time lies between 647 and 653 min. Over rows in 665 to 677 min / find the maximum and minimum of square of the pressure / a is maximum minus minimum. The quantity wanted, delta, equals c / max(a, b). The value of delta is 2.1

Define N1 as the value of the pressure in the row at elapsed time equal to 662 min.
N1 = 3.37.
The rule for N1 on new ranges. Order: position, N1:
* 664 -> 3.85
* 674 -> 4.72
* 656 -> 1.6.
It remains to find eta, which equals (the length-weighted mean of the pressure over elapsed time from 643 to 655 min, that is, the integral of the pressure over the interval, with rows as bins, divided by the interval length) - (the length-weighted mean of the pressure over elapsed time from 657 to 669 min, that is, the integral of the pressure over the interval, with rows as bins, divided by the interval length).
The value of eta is -1.5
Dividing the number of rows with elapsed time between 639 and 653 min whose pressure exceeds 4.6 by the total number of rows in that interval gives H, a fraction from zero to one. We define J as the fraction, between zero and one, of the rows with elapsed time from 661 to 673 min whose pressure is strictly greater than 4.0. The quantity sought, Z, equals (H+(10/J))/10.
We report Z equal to 1.50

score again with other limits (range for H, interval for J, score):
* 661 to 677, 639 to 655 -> -1.0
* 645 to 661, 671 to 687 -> 1.8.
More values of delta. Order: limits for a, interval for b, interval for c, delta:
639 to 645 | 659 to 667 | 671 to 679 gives 0.2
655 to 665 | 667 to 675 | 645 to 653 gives 0.4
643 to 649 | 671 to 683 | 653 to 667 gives 1.8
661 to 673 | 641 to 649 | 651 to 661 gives 0.3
